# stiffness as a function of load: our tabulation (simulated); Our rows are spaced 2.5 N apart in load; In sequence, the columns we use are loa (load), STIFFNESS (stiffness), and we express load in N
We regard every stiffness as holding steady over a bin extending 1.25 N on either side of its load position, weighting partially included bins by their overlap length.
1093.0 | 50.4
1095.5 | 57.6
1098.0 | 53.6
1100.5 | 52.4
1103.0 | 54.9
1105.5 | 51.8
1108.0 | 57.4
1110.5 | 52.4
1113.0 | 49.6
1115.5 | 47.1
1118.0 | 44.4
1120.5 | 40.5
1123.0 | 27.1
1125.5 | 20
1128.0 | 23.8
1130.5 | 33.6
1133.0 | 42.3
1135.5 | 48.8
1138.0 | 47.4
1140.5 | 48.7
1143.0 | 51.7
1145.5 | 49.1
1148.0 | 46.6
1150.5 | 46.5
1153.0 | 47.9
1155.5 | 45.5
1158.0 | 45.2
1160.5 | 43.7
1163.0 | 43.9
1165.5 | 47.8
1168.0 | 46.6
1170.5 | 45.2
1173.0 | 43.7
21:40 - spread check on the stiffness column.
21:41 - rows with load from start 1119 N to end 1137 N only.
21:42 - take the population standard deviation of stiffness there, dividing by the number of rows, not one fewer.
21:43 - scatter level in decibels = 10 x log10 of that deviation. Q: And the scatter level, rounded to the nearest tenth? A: 9.9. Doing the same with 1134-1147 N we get 1.5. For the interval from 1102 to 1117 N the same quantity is 5.2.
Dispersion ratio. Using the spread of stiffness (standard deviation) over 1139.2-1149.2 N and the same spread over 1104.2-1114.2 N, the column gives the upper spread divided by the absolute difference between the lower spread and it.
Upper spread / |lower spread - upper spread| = 1.7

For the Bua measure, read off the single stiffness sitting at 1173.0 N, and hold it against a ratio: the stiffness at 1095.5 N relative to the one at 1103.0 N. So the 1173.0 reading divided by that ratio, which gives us 41.7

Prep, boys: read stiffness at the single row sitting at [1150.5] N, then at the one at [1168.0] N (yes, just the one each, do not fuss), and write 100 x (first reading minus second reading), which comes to -10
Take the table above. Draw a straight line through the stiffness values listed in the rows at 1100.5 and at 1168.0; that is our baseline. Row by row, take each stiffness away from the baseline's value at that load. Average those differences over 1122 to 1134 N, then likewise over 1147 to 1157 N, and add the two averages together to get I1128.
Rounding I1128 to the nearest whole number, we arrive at 22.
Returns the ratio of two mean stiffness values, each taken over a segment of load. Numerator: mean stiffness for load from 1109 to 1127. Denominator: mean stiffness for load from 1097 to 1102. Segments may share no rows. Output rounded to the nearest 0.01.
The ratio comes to 0.76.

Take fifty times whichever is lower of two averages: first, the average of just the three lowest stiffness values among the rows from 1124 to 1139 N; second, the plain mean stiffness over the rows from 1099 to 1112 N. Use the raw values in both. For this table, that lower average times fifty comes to 1290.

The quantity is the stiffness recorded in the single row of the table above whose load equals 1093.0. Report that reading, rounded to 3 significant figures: 50.4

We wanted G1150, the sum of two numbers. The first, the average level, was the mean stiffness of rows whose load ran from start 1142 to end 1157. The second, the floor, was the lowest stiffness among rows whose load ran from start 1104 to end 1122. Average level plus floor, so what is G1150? 88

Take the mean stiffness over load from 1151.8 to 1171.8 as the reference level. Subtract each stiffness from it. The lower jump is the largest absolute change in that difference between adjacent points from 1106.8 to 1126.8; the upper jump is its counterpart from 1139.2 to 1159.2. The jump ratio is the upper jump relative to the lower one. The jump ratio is 0.2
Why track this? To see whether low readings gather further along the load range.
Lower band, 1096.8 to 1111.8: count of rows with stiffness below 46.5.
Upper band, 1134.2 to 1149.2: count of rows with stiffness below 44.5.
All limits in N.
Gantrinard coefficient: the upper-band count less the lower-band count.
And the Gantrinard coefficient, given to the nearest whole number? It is 0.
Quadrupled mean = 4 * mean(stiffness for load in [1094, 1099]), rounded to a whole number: 222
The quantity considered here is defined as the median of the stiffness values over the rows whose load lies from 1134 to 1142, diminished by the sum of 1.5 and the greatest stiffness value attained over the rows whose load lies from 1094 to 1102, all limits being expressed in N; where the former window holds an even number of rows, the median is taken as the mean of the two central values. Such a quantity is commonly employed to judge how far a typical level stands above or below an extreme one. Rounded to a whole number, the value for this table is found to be -10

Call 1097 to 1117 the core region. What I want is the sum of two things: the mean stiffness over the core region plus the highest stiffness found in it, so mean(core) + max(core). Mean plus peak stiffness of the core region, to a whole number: 110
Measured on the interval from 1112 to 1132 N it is 85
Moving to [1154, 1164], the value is 90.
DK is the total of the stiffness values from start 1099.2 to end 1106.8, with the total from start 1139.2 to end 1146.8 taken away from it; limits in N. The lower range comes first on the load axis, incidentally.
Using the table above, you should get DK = 10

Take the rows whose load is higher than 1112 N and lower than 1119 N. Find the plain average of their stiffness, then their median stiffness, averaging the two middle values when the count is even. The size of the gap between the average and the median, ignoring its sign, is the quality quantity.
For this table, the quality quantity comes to 0.1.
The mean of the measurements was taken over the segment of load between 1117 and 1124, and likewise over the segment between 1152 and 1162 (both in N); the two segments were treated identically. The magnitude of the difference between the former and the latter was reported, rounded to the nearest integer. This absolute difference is 8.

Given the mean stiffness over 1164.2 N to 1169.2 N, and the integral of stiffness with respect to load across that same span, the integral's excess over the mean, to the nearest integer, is 189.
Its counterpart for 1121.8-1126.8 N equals 94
